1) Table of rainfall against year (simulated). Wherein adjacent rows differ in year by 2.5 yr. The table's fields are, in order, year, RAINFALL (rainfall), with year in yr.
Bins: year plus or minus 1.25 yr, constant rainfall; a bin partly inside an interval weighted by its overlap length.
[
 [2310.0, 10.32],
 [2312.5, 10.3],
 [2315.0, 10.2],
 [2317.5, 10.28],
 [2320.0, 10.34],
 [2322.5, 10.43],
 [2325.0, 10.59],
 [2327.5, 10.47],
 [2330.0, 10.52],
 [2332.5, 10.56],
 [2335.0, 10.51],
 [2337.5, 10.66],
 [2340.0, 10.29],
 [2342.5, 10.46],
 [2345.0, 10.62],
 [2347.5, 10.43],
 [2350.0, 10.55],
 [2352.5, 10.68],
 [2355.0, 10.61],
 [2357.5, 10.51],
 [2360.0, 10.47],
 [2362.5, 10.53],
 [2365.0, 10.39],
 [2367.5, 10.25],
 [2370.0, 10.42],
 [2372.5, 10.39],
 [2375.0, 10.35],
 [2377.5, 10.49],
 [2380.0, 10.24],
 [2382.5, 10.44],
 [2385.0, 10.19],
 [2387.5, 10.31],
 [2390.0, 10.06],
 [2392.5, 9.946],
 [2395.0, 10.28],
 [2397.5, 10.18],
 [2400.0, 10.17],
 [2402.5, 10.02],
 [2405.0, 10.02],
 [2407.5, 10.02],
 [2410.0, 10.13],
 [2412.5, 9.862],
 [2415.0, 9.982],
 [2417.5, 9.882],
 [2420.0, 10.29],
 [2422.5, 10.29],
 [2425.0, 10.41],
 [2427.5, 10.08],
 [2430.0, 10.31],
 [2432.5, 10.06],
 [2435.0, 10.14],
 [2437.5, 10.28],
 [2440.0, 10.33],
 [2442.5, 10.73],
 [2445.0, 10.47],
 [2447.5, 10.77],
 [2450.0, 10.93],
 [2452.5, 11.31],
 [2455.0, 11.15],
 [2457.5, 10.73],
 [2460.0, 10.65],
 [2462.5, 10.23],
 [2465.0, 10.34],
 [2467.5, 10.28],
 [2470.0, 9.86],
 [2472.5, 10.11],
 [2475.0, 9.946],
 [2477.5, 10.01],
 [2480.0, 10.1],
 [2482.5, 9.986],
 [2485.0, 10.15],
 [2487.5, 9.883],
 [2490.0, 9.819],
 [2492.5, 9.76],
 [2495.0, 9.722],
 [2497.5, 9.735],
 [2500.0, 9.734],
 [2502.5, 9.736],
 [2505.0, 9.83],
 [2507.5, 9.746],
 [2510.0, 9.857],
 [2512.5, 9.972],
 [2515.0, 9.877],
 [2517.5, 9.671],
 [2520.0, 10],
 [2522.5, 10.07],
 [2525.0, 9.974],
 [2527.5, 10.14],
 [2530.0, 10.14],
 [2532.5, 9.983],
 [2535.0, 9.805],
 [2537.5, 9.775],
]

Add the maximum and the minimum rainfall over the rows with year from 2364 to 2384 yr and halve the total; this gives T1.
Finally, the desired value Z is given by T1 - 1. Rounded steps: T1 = 10.4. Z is 9.4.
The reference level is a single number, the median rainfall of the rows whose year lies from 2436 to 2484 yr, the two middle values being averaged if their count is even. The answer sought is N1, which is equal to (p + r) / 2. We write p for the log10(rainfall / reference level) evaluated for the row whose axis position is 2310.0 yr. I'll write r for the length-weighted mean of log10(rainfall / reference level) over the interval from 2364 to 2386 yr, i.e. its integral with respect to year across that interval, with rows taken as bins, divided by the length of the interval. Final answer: 0.0003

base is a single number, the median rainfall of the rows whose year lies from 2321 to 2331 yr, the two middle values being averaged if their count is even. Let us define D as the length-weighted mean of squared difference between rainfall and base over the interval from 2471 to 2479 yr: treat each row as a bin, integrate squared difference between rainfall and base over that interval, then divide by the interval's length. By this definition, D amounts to 0.23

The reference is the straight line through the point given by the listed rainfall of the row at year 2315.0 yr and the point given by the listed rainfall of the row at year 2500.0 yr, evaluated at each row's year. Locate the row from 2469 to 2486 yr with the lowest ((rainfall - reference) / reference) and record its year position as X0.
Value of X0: 2470.0 yr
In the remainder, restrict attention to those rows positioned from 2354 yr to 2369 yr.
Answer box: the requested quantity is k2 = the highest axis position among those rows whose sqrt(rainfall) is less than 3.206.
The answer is 2367.5 yr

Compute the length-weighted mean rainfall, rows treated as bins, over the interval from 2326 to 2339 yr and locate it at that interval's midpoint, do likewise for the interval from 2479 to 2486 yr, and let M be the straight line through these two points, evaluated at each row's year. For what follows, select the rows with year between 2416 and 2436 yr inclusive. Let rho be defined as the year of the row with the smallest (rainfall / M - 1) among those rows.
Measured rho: 2417.5 yr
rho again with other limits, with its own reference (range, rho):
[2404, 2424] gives 2412.5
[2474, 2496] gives 2495.0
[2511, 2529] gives 2517.5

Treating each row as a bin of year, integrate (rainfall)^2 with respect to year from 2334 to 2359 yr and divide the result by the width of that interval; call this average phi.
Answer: 111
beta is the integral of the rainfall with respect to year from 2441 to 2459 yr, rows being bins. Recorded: 195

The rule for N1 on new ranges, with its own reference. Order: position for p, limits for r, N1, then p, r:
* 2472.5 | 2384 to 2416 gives -0.0098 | -0.009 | -0.010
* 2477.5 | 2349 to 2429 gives -0.0083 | -0.014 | -0.003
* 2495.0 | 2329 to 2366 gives -0.0092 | -0.026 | 0.008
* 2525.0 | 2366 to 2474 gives -0.0081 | -0.015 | -0.001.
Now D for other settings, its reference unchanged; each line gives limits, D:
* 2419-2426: 0.03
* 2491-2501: 0.57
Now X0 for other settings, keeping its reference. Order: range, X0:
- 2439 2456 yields 2440.0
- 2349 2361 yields 2360.0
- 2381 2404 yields 2392.5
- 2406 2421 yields 2412.5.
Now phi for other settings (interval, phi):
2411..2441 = 103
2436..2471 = 112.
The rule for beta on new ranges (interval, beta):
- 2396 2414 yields 181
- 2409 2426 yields 172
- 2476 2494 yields 179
